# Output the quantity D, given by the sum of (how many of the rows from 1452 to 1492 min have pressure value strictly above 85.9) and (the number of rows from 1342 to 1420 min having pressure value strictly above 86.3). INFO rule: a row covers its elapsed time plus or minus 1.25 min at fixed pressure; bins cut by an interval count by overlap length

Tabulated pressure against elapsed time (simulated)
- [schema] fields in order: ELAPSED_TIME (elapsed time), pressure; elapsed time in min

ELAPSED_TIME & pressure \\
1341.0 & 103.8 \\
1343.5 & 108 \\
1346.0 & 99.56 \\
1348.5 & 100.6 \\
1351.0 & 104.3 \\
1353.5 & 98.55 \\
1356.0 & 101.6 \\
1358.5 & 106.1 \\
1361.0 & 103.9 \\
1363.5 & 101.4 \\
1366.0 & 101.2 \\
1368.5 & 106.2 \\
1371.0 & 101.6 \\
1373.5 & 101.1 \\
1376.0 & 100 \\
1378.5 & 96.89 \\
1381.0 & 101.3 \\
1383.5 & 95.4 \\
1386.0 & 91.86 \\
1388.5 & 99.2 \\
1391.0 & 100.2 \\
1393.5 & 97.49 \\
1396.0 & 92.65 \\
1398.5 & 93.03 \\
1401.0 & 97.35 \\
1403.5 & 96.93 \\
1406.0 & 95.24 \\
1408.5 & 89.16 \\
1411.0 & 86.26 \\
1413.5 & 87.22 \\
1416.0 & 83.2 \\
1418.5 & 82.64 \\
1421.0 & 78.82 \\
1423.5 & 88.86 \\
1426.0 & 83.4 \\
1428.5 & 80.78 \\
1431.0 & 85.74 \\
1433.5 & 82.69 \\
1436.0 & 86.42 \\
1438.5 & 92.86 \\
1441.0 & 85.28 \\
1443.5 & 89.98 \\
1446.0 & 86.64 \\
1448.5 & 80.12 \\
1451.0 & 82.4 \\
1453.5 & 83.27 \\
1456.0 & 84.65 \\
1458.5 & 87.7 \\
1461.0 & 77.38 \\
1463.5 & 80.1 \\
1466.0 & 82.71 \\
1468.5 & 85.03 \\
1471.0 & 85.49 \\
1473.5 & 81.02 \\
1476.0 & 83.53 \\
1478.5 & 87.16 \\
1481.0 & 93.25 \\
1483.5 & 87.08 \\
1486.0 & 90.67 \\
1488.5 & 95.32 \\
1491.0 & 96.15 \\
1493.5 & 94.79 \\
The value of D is 35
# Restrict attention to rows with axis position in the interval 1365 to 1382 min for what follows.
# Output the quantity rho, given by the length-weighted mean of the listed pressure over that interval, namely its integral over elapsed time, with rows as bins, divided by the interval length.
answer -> 101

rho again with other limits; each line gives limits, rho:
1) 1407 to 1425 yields 85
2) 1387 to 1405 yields 97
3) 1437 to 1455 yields 86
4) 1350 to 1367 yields 102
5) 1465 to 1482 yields 85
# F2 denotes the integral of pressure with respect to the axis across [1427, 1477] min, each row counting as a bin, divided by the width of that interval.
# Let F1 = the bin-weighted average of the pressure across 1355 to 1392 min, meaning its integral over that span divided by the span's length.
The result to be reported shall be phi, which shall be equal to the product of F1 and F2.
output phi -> 8463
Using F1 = 101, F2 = 84.2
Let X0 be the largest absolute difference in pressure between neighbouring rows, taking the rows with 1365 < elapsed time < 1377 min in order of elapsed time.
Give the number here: 5.0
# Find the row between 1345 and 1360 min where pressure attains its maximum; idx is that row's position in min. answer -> 1358.5 min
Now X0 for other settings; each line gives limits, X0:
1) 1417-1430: 10.0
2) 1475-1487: 6.2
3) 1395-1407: 4.3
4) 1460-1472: 2.7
